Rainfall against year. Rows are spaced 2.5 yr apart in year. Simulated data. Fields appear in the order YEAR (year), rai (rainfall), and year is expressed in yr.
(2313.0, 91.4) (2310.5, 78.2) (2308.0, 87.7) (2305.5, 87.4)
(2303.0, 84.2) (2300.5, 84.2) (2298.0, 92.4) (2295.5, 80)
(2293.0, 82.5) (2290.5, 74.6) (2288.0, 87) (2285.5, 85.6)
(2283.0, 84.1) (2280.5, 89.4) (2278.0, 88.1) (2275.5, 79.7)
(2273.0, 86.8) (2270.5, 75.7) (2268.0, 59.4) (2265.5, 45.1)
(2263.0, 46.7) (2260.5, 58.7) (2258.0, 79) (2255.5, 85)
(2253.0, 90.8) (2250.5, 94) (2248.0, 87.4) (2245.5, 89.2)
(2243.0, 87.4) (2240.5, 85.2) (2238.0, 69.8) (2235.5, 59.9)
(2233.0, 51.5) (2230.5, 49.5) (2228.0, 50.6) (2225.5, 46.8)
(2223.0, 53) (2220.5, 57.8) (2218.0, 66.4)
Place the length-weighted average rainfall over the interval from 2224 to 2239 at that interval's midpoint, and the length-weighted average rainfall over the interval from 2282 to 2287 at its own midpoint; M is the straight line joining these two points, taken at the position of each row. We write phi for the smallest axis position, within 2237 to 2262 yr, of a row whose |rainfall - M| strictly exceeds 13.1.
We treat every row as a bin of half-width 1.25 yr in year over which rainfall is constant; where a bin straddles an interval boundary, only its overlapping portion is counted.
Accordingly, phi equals 2240.5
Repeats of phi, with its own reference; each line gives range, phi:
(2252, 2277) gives 2253.0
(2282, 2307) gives 2290.5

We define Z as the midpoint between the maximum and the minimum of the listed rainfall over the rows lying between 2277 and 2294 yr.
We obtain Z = 82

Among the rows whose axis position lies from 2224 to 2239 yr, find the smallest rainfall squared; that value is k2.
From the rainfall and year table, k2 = 2190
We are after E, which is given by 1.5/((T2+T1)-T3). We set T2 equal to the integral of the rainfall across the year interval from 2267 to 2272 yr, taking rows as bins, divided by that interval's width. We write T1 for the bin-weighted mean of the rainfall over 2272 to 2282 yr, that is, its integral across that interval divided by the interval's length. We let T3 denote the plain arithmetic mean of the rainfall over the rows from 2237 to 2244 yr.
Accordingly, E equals 0.020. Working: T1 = 86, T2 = 69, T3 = 81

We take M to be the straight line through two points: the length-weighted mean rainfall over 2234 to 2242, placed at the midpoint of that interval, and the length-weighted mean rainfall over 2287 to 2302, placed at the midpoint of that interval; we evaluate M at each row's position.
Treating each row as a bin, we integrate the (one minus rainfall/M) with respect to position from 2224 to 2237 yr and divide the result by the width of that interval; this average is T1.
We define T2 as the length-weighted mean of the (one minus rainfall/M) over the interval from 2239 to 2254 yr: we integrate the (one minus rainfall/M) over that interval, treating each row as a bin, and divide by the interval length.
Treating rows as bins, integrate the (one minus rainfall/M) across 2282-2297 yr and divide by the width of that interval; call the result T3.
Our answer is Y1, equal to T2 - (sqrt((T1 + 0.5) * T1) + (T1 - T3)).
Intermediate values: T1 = 0.26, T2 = -0.21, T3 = 0.0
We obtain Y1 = -0.9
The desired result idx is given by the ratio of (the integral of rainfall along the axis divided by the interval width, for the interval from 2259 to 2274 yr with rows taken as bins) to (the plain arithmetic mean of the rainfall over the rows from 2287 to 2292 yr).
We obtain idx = 0.77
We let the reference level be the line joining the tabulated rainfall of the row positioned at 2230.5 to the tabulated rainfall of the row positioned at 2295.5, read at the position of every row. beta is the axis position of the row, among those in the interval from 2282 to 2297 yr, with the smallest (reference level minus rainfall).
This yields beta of 2288.0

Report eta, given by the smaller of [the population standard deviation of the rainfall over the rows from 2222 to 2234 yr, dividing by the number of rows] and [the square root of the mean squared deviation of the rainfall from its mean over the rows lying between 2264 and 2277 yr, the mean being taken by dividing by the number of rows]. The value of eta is 2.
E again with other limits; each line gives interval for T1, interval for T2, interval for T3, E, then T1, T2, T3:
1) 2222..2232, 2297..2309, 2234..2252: 0.027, 50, 87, 82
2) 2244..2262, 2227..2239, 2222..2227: 0.017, 83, 56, 50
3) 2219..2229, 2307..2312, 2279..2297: 0.029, 52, 83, 83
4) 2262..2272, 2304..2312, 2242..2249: 0.028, 58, 85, 88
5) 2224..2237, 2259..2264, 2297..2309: 0.078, 52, 54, 87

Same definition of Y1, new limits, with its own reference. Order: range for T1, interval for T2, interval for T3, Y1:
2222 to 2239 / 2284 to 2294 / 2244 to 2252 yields -0.9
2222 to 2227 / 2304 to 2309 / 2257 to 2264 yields -0.6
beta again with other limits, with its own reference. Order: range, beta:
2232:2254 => 2250.5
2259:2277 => 2273.0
